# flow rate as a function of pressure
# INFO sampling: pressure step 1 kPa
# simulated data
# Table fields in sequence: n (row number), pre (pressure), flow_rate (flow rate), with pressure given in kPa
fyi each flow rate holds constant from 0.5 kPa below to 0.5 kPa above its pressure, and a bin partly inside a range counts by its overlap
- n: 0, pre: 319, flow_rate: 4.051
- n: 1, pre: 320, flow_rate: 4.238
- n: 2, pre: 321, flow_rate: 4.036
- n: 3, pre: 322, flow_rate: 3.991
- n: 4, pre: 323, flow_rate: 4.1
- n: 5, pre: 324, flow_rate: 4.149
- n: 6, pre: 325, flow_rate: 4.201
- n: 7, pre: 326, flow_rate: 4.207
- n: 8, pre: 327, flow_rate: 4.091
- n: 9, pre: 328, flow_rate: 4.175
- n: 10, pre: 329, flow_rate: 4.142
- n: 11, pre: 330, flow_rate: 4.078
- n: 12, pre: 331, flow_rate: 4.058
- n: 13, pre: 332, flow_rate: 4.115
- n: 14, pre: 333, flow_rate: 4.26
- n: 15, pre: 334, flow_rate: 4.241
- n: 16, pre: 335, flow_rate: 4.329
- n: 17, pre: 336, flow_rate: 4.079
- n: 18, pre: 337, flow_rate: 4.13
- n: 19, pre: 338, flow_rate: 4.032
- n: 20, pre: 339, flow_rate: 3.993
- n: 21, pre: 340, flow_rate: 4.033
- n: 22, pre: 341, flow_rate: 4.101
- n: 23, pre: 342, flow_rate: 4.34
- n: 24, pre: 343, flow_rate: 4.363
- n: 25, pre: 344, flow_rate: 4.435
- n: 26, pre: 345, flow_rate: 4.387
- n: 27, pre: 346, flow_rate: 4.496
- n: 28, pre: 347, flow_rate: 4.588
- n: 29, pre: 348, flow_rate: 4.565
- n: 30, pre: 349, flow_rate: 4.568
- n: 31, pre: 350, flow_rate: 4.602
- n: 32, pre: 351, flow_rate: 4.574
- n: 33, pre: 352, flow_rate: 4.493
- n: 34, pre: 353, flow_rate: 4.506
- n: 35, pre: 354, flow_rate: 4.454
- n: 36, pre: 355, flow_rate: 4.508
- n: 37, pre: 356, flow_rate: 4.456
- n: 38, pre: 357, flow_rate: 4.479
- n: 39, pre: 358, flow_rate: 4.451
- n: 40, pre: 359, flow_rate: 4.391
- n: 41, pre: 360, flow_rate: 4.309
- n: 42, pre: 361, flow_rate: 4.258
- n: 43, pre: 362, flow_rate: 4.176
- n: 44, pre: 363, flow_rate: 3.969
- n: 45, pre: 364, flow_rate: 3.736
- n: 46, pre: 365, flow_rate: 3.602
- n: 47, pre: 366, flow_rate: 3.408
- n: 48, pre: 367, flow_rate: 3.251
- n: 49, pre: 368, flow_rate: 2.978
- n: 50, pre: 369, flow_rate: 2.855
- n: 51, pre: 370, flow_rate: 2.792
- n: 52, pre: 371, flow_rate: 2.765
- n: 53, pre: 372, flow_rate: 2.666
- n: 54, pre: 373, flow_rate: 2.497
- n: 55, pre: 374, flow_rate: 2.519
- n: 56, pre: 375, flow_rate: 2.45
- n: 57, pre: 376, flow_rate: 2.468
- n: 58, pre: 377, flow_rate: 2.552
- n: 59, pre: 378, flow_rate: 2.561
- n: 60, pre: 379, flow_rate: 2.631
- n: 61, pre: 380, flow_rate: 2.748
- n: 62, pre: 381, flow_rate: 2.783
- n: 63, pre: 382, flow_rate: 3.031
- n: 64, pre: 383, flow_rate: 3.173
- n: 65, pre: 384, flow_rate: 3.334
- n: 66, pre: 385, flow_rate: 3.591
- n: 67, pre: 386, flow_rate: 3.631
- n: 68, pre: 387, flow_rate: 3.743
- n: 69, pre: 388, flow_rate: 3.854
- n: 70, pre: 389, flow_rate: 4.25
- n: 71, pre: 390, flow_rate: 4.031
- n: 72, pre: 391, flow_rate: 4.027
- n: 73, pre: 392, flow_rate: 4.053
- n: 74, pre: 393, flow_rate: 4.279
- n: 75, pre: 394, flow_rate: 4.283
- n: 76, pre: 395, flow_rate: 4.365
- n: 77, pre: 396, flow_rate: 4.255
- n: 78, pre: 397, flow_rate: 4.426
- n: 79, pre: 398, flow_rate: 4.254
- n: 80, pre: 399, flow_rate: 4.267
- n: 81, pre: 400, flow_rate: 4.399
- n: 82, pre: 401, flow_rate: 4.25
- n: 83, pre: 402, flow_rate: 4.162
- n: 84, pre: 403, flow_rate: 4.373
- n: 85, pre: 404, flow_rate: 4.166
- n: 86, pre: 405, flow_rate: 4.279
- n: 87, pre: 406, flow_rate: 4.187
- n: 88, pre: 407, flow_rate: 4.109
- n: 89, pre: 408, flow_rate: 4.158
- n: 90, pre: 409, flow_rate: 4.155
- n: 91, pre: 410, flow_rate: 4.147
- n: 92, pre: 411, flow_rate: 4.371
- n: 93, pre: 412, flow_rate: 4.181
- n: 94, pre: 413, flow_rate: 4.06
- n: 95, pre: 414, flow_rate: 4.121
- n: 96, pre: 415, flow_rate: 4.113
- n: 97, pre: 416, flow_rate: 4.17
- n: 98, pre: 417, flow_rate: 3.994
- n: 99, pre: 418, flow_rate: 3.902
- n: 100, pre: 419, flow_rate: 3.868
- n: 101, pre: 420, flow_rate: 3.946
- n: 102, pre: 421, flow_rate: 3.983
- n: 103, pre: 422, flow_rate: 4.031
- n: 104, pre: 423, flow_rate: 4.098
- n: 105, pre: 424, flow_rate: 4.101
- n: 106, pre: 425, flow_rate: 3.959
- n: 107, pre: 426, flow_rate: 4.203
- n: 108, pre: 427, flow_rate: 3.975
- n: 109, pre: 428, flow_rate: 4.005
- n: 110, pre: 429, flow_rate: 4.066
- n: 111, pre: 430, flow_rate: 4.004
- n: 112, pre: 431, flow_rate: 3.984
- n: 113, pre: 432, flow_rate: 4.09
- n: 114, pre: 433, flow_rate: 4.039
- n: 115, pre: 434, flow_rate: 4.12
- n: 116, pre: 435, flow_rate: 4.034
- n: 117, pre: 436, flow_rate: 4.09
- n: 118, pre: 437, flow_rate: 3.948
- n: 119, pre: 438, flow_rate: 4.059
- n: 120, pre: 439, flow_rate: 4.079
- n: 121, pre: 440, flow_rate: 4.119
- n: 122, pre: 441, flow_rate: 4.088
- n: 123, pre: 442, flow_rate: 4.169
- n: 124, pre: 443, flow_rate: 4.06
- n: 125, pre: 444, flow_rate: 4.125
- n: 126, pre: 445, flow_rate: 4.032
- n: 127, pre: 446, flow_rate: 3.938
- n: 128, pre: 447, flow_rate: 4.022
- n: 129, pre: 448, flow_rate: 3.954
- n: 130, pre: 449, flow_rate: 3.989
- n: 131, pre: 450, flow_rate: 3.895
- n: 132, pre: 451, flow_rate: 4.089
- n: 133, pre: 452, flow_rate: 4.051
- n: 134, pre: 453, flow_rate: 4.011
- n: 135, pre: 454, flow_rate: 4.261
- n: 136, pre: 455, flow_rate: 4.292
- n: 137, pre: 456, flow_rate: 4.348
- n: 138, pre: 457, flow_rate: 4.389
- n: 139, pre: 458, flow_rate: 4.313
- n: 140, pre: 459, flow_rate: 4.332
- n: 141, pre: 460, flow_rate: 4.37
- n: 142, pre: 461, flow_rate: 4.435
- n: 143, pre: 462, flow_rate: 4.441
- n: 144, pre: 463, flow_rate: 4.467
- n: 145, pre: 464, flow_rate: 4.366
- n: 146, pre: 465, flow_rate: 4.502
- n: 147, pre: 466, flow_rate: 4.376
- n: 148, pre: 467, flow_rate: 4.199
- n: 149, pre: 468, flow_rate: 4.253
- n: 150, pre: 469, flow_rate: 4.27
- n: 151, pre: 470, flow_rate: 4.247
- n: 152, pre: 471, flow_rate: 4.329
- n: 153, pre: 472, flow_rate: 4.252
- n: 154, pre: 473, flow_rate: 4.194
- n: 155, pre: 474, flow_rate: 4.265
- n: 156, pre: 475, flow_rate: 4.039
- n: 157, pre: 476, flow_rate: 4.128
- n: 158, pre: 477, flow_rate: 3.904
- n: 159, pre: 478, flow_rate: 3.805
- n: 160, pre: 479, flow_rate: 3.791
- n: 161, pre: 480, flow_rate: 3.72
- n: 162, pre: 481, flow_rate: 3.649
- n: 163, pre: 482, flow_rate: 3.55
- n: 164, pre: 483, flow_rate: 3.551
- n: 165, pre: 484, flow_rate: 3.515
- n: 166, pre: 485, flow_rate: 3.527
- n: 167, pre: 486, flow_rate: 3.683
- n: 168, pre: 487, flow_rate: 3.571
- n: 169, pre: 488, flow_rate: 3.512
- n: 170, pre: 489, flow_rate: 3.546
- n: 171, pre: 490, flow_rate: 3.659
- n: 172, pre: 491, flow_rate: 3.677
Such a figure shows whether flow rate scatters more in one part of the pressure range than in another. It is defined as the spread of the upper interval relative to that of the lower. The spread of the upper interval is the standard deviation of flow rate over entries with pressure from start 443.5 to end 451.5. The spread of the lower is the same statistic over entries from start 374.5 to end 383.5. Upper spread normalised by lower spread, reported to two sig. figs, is 0.31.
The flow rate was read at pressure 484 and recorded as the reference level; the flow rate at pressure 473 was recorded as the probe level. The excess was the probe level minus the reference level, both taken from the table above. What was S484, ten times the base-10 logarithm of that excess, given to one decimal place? -1.7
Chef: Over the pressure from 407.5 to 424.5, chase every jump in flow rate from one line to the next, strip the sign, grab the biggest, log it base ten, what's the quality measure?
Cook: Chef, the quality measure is -0.650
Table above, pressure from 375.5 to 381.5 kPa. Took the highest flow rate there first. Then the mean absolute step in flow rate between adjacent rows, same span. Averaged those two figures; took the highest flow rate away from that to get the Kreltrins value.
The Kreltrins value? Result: -1.36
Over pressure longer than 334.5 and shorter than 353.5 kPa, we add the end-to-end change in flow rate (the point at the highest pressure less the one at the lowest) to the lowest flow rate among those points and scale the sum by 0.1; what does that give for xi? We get 0.42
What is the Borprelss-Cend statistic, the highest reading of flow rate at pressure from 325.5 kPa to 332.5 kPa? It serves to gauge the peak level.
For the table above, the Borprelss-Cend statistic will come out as 4.207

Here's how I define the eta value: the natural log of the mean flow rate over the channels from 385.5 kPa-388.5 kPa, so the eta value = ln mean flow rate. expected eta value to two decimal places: 1.32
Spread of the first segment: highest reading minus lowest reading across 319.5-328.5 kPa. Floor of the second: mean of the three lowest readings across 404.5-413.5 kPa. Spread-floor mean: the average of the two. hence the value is 2.2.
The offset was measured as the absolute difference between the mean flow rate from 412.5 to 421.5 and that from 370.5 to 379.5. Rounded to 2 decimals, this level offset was 1.45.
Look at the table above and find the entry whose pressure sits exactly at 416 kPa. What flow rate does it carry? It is 4.17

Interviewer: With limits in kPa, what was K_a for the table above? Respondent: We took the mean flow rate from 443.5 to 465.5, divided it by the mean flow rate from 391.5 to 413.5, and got 0.99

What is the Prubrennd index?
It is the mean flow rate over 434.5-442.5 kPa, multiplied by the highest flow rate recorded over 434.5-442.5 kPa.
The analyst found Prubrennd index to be 17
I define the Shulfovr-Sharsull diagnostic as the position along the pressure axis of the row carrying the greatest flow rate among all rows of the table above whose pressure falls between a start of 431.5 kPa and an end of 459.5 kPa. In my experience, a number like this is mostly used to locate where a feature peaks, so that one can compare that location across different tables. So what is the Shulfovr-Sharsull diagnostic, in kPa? 457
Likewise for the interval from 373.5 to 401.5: 397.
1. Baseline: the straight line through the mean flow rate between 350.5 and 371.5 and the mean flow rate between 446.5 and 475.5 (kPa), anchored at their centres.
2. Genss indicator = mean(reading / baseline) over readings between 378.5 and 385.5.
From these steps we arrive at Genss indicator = 0.762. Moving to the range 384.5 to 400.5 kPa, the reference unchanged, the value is 1.020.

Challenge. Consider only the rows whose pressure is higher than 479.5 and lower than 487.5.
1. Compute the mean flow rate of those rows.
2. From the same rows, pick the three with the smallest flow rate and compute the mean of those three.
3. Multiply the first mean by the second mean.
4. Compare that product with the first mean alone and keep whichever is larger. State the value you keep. 12.7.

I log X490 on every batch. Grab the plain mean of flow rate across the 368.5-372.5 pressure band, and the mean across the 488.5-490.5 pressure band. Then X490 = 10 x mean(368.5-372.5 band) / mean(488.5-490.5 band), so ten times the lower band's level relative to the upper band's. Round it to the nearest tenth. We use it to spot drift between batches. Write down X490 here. 7.7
